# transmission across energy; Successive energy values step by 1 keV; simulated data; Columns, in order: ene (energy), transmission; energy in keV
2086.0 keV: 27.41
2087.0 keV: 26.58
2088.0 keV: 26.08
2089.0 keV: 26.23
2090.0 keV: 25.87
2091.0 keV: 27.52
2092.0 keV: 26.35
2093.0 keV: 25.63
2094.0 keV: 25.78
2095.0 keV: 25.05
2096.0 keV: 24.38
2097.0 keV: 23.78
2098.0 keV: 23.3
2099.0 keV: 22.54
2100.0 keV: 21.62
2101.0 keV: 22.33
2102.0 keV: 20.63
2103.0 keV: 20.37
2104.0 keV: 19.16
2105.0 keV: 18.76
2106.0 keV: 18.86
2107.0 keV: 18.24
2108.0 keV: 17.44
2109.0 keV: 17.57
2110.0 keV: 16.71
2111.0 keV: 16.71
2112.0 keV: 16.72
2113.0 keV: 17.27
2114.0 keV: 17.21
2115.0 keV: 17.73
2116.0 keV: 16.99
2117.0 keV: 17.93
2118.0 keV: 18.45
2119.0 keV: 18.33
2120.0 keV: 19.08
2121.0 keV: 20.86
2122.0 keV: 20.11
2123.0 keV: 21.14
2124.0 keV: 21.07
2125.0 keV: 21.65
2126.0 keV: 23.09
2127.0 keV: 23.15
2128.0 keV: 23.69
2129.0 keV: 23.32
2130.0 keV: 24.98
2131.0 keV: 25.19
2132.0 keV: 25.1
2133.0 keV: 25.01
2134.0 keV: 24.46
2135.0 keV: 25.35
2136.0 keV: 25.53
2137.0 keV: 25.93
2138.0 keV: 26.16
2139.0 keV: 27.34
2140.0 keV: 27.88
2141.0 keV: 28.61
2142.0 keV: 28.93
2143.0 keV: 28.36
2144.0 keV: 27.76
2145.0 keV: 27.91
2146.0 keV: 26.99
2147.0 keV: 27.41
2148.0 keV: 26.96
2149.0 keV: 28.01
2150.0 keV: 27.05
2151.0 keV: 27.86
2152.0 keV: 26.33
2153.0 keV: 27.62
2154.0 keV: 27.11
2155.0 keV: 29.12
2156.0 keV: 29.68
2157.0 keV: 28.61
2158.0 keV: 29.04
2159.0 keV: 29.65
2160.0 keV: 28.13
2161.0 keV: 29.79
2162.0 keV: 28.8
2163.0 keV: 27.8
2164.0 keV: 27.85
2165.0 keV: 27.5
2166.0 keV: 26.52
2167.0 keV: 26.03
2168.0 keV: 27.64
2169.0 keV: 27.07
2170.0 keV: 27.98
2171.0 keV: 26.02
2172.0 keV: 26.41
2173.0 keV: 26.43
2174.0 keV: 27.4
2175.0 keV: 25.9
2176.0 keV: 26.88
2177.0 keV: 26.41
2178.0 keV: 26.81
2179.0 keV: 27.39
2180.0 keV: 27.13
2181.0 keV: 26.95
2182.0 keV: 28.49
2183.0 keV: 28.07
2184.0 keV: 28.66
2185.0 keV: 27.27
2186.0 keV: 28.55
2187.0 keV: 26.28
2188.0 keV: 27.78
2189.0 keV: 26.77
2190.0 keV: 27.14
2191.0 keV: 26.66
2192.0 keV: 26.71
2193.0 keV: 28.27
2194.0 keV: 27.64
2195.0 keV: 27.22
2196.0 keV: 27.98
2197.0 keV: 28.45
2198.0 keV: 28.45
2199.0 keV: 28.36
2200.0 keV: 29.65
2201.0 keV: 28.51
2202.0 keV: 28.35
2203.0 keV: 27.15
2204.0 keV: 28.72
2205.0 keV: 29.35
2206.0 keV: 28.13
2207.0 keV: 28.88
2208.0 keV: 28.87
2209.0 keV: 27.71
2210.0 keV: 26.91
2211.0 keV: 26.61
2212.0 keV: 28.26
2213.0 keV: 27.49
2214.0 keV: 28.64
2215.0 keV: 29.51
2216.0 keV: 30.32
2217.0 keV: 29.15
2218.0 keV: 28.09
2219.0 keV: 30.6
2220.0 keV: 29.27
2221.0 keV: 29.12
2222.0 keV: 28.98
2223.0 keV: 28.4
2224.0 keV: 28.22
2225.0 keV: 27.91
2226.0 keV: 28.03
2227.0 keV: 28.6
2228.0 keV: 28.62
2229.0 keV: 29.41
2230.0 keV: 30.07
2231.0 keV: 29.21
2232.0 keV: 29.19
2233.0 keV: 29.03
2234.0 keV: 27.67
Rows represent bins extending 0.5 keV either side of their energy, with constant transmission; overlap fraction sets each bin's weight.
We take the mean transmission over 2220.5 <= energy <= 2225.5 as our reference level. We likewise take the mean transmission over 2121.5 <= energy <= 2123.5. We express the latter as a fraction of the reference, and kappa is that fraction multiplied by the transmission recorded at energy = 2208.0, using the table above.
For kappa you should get 21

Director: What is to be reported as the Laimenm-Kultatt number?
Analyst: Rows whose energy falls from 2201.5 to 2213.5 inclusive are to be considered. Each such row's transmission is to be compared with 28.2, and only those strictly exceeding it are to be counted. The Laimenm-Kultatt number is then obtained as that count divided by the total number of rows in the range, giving 0.50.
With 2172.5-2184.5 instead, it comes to 0.17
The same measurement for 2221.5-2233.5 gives 0.83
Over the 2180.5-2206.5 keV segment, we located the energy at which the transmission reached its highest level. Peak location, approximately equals 2200.0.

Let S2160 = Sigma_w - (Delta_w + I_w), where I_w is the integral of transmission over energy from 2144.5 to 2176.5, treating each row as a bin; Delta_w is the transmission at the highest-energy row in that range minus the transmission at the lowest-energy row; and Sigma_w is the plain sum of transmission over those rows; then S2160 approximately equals 1.0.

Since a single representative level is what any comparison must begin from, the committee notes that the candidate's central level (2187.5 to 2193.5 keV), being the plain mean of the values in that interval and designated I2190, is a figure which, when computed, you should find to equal 27.22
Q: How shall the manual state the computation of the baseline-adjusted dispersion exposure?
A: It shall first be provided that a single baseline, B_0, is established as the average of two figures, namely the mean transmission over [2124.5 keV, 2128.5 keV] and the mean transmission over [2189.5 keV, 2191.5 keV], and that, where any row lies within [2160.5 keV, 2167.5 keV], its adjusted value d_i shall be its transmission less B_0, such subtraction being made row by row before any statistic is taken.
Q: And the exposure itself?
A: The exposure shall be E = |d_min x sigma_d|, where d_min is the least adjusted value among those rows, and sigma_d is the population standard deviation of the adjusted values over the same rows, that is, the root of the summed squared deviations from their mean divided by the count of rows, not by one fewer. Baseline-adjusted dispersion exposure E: 1.3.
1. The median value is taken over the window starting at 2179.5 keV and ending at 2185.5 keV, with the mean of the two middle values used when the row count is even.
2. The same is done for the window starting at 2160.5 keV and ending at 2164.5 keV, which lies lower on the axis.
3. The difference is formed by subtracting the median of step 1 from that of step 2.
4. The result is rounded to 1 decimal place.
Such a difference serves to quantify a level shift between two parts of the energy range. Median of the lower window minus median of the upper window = 0.7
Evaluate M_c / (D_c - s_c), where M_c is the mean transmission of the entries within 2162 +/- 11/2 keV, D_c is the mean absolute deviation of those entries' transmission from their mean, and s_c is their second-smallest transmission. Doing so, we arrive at -1.10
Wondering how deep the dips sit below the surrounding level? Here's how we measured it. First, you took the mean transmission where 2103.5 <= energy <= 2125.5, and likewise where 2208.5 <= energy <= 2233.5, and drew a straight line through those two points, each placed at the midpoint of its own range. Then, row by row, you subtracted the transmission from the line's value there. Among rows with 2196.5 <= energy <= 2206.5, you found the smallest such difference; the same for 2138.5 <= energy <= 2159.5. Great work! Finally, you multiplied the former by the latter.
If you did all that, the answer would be 23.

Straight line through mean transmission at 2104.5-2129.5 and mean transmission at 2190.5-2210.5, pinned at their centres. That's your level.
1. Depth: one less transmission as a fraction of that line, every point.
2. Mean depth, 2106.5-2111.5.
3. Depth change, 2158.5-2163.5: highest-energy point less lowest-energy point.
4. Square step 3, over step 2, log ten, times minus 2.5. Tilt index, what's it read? 2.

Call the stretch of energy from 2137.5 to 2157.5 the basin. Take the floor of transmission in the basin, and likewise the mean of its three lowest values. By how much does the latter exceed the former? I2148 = 0.32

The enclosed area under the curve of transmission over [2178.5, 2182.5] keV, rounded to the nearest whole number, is 110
